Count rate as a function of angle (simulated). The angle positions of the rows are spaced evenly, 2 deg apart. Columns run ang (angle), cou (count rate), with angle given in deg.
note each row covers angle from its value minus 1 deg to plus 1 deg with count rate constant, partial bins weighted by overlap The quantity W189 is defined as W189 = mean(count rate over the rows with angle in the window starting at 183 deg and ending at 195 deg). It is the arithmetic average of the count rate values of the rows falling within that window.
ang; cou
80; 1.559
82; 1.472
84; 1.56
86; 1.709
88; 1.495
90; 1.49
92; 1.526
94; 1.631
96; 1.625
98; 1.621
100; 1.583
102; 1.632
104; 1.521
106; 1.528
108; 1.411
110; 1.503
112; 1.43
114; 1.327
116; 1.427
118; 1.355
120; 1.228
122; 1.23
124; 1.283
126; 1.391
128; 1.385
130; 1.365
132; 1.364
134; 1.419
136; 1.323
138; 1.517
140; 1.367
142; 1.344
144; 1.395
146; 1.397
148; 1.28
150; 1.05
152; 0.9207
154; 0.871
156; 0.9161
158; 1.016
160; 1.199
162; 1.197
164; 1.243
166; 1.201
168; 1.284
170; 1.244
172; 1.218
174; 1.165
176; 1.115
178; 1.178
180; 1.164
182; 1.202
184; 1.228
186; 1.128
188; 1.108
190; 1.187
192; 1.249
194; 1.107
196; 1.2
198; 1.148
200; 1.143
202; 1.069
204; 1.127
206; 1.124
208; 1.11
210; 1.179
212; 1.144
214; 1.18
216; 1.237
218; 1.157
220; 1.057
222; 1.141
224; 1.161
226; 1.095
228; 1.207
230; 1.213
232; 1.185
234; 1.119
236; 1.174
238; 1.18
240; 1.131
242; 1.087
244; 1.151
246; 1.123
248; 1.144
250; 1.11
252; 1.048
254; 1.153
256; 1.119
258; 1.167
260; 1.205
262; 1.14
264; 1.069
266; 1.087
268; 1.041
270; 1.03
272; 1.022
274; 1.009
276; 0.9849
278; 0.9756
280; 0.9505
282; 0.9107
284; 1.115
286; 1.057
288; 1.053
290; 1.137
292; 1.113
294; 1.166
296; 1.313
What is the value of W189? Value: 1.17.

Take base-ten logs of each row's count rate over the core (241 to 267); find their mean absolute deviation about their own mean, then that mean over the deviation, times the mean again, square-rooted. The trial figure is 0.44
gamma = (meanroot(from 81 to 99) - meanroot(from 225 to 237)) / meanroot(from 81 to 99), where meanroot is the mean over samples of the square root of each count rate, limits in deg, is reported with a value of 0.14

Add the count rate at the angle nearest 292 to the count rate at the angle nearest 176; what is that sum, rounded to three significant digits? 2.23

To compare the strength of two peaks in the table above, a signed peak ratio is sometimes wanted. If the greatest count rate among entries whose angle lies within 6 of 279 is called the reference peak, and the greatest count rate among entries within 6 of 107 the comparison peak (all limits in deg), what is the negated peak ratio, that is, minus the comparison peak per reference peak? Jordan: -1.46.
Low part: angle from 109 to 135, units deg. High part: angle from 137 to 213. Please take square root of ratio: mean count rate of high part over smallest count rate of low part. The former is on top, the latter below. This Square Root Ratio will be 0.98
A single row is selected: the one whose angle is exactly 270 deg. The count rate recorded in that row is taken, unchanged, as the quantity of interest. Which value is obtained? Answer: 1.03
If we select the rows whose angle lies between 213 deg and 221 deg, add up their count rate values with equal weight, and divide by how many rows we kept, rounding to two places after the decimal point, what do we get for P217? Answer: 1.16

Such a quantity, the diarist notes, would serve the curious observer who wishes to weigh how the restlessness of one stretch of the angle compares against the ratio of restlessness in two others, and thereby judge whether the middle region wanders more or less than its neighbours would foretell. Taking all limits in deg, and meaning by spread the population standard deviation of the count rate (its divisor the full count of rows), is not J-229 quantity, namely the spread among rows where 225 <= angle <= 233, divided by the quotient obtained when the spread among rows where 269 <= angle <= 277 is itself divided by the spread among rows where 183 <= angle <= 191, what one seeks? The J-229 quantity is 0.13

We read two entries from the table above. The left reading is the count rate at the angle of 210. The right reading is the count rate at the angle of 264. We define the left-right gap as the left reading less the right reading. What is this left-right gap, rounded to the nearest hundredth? 0.11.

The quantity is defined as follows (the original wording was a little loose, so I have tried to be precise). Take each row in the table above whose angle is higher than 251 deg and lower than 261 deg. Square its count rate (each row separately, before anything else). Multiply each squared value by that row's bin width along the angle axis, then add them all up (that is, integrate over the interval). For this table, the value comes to 13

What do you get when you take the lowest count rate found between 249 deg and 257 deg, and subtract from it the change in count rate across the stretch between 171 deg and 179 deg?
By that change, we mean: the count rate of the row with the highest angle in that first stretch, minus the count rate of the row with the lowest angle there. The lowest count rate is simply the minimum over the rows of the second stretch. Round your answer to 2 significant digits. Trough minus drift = 1.1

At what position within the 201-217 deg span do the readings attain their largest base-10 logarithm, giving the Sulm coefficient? 216 deg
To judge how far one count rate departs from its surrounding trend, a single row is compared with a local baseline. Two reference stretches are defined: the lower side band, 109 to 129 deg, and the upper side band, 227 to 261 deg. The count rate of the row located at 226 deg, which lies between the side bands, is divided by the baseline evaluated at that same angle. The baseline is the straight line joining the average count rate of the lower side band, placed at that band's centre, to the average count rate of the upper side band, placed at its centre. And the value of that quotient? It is 0.93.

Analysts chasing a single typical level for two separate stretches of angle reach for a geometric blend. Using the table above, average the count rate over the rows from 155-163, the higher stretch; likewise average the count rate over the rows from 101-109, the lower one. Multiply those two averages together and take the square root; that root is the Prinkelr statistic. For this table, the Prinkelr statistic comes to 1.28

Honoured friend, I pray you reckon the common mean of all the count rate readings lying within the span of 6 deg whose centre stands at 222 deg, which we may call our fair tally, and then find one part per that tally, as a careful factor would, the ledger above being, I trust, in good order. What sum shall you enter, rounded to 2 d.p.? 0.89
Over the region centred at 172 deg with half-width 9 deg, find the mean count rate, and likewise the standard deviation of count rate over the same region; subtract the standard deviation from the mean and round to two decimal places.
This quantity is 1.15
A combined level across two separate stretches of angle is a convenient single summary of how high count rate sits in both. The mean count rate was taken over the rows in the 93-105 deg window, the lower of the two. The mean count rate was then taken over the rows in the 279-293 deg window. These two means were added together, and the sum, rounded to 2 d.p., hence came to 2.65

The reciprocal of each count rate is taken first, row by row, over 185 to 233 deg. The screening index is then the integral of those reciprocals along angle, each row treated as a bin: 41.7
